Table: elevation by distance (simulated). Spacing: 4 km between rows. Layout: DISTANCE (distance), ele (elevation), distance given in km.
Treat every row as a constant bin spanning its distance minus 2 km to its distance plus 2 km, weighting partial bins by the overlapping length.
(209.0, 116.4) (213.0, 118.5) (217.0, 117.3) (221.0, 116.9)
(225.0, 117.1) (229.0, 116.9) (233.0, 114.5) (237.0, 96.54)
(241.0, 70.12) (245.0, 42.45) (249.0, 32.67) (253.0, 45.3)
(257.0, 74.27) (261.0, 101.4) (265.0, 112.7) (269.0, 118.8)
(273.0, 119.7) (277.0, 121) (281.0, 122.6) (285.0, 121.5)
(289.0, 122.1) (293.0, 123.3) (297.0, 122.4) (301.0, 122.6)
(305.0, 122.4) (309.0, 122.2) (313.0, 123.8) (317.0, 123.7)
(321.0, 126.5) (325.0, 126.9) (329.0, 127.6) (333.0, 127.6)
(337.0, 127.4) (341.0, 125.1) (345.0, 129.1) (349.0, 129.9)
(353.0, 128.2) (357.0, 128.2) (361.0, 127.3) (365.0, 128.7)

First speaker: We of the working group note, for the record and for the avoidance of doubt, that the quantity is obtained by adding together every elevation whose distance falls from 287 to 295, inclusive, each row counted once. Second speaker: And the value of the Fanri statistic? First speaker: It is 245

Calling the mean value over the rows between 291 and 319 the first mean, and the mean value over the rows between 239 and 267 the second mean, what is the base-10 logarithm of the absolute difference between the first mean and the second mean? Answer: 1.74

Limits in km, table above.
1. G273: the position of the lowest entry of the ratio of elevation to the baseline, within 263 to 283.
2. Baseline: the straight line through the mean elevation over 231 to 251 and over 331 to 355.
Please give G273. 281.0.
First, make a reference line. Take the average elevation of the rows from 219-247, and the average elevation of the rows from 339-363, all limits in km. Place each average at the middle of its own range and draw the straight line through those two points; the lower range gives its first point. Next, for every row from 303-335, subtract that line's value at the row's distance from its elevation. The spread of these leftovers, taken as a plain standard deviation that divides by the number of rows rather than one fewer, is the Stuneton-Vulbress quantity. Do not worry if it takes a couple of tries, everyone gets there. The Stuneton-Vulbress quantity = 1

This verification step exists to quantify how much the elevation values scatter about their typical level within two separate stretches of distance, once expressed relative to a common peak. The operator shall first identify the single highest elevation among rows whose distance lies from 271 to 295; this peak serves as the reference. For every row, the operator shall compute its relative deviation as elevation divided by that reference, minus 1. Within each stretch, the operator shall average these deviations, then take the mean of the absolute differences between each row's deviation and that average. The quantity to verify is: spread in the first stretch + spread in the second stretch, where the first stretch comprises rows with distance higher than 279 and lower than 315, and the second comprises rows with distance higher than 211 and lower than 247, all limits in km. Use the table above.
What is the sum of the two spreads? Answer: 0.174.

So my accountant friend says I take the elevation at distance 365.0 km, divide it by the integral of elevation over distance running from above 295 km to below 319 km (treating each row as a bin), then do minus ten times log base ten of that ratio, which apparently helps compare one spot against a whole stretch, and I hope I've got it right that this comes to 13.6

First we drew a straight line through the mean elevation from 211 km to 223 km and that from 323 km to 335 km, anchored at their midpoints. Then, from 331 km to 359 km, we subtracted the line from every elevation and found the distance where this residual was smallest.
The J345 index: 341.0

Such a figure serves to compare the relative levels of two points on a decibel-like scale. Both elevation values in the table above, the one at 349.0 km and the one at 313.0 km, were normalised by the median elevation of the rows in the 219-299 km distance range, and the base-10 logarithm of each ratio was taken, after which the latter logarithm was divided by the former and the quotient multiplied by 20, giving 11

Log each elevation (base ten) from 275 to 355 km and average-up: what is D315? 2.10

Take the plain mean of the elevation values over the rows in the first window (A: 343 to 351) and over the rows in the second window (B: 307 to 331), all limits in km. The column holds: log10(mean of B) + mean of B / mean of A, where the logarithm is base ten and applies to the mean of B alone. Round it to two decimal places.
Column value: 3.06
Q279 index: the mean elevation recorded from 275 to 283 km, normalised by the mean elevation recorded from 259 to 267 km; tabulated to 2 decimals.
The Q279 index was 1.14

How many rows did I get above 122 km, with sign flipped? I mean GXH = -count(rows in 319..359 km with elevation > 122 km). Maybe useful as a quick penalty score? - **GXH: -10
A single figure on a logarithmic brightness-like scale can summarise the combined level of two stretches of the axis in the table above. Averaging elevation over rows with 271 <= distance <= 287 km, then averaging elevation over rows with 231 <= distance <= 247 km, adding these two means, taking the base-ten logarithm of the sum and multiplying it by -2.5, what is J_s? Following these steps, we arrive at -5.76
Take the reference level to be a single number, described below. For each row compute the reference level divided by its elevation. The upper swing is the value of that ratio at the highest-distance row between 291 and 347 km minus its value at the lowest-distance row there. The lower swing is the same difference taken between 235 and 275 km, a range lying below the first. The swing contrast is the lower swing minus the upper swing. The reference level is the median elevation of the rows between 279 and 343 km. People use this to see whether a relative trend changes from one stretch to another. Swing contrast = -0.2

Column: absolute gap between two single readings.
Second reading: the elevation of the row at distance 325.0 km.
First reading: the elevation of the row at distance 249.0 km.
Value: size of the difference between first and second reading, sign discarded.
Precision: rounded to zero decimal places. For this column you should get 94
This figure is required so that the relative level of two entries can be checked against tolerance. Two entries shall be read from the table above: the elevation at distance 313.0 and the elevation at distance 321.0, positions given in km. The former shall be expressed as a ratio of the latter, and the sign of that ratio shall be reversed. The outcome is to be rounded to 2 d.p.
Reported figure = -0.98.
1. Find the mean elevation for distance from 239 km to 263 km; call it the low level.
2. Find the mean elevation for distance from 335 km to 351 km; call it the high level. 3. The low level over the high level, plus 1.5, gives 1.98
